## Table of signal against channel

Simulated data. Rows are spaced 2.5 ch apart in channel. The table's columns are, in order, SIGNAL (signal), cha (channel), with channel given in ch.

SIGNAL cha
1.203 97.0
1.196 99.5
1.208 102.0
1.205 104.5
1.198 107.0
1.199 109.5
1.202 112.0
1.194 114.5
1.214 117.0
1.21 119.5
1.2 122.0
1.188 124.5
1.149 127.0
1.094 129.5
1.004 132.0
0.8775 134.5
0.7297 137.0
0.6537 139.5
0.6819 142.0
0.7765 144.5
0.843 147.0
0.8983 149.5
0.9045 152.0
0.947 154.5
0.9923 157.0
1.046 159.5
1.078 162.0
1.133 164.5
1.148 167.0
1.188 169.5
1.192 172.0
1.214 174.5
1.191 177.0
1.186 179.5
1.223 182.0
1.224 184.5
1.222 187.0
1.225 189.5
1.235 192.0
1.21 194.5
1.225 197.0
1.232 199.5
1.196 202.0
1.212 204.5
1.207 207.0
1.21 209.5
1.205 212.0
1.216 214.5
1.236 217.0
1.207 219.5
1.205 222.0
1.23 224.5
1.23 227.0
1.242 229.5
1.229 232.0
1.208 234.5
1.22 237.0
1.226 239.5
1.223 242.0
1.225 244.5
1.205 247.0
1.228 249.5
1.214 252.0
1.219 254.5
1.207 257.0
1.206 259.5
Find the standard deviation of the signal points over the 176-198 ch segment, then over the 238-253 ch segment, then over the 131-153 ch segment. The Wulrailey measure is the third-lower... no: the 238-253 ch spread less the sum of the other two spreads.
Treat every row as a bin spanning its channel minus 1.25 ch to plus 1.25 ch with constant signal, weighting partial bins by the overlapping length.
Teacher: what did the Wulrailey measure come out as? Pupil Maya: -0.12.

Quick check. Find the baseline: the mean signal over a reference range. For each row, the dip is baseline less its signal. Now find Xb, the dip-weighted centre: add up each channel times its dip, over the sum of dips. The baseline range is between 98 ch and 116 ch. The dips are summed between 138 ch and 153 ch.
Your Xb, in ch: 144.7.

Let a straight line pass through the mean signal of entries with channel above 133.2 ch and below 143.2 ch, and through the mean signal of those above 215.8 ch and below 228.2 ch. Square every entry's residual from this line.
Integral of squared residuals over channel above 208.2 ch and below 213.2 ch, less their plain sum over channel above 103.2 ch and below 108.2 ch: -0.84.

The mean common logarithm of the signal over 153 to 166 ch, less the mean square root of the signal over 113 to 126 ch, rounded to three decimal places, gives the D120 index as -1.080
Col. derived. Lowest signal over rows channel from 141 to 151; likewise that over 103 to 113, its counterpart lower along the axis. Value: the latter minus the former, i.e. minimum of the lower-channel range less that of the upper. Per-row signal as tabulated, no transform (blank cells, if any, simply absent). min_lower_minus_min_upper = 0.5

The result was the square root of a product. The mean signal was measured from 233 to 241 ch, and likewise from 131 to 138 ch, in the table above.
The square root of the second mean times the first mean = 1.03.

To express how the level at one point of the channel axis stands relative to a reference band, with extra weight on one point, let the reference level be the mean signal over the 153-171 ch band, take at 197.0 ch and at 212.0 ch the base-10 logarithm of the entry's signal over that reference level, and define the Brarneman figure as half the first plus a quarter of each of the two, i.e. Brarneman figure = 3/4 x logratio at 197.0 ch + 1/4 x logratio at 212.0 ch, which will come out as 0.05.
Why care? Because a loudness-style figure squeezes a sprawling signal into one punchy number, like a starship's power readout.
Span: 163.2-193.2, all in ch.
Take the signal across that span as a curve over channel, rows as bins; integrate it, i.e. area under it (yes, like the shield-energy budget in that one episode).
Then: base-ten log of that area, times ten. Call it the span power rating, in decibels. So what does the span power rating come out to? 15.6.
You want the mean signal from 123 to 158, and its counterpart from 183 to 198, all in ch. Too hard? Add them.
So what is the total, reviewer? 2.13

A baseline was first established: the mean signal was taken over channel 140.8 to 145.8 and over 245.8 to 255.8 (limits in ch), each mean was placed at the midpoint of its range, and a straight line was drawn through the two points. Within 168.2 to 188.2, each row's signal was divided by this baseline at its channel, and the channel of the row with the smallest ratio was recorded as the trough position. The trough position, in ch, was 187.0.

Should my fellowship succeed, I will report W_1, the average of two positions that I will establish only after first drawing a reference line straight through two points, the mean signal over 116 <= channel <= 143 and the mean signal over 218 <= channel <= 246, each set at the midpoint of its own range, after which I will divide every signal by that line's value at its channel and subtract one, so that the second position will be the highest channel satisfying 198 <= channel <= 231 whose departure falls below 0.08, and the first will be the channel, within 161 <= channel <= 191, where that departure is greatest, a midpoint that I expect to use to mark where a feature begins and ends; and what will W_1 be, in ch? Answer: 202.0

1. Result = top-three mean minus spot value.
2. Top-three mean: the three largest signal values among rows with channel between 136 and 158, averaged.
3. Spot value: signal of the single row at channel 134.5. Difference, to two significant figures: 0.070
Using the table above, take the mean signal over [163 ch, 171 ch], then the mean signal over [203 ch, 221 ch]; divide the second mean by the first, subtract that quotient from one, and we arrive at -0.05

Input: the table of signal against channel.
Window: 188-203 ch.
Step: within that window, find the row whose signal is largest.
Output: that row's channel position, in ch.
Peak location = 192.0 ch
